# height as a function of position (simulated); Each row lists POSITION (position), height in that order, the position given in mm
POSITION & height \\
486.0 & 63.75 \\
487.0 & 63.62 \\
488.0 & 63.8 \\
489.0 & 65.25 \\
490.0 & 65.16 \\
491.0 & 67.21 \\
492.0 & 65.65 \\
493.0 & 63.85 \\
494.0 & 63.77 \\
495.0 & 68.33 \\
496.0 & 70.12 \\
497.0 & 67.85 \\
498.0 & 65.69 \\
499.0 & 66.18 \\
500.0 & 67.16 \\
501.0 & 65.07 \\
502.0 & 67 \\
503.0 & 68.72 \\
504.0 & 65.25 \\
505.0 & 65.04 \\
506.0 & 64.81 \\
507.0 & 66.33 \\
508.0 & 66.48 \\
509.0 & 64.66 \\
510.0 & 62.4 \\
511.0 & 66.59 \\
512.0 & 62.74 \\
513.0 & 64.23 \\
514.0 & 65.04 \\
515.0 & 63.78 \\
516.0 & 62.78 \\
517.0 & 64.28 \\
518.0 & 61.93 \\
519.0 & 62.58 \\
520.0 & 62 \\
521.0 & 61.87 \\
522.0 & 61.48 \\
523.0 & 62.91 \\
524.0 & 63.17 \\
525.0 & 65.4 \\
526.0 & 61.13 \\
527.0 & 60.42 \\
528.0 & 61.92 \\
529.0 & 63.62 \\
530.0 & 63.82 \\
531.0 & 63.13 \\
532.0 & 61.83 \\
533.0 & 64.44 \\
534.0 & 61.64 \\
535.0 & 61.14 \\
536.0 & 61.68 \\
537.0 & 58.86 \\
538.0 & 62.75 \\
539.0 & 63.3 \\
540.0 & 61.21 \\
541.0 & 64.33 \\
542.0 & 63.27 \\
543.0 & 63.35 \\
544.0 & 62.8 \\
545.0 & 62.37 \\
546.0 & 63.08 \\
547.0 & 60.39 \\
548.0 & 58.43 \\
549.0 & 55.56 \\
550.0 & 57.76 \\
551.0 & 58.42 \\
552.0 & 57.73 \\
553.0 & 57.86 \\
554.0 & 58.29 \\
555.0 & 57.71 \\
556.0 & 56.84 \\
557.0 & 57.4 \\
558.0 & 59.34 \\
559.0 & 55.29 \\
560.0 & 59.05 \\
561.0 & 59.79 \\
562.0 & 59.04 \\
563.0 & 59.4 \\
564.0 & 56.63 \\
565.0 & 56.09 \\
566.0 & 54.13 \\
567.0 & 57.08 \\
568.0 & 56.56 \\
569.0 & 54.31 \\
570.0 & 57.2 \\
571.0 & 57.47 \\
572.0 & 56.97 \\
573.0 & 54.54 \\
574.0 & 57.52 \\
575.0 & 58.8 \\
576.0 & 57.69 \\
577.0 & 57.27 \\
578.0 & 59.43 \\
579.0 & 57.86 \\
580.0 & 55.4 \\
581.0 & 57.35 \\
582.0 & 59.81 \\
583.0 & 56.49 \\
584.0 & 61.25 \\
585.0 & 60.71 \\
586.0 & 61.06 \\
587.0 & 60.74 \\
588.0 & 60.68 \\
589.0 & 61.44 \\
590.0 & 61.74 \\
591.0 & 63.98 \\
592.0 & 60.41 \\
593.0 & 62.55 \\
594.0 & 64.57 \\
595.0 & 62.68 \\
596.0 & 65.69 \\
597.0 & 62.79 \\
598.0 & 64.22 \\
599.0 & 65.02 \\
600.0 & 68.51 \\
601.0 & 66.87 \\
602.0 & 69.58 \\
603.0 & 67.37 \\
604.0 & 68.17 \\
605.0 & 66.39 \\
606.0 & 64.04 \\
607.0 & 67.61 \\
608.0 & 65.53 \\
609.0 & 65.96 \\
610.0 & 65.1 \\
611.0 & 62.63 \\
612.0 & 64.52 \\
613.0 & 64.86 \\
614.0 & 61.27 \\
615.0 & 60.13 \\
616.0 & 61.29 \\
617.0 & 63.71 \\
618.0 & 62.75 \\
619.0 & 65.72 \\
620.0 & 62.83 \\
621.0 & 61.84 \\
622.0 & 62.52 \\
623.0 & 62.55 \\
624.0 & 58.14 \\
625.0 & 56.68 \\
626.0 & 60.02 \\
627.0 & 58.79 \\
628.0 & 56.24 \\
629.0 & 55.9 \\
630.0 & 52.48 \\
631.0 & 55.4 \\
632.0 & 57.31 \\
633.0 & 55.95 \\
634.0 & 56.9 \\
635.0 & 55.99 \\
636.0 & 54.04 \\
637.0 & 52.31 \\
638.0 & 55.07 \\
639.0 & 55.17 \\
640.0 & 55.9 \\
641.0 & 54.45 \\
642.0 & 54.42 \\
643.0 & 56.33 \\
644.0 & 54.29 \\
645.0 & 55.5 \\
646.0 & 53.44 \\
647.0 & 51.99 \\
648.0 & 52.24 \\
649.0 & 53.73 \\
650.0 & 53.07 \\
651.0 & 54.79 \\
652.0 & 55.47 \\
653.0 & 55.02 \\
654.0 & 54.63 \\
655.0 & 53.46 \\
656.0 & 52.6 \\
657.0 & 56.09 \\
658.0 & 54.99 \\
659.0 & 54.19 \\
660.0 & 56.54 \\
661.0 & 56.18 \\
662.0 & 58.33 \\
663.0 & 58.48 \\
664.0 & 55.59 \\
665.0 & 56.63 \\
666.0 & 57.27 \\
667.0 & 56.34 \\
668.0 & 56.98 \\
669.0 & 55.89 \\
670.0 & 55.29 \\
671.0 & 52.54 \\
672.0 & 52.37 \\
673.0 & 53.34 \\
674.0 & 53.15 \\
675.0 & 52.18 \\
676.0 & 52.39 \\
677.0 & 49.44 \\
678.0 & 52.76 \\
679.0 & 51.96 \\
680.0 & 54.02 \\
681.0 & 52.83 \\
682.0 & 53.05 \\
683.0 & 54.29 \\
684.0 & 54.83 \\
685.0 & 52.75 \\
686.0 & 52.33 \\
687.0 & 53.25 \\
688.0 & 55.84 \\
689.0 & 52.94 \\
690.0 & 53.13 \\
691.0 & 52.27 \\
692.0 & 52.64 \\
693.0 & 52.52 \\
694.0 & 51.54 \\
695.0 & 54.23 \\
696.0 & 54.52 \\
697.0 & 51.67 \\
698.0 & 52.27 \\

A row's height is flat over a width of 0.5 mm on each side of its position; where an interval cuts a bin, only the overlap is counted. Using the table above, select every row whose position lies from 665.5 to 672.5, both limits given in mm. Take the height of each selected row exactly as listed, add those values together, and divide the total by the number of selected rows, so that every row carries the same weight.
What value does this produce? 55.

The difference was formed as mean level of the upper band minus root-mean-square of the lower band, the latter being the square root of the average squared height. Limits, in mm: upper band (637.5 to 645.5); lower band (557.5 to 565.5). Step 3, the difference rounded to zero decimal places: -3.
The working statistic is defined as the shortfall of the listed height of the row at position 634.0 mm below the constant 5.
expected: -51.9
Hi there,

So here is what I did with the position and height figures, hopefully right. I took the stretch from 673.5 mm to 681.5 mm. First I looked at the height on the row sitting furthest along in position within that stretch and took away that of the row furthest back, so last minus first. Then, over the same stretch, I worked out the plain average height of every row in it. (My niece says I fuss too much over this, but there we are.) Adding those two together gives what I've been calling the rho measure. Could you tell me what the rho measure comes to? 52.0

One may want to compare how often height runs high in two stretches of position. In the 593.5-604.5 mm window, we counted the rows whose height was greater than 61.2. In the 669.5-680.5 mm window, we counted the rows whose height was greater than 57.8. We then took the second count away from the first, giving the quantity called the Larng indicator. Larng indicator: 11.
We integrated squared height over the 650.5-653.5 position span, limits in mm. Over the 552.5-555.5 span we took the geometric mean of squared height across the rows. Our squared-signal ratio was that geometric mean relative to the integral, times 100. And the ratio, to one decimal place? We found 36.9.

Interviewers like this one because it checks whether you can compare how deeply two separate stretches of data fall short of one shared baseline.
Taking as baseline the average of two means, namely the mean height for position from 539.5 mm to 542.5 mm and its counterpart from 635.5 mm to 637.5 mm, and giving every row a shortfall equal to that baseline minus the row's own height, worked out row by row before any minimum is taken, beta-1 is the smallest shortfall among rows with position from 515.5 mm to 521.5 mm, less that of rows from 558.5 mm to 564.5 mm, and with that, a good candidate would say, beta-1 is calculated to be -4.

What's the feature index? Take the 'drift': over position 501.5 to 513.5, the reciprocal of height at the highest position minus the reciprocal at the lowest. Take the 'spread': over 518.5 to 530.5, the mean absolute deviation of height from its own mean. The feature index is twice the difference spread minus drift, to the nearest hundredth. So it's 2.11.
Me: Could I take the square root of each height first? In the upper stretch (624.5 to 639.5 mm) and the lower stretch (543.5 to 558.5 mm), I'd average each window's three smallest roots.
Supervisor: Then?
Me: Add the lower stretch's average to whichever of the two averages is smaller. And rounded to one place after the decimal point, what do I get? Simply 14.8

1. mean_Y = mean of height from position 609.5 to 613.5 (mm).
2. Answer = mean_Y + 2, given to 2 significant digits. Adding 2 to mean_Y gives 66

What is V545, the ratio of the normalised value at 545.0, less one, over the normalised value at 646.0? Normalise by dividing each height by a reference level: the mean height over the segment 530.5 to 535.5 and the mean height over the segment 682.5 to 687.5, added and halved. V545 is 0.082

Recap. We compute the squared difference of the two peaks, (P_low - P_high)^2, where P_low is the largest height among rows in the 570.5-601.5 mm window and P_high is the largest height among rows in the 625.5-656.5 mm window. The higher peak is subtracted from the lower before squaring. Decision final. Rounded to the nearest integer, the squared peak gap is 72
